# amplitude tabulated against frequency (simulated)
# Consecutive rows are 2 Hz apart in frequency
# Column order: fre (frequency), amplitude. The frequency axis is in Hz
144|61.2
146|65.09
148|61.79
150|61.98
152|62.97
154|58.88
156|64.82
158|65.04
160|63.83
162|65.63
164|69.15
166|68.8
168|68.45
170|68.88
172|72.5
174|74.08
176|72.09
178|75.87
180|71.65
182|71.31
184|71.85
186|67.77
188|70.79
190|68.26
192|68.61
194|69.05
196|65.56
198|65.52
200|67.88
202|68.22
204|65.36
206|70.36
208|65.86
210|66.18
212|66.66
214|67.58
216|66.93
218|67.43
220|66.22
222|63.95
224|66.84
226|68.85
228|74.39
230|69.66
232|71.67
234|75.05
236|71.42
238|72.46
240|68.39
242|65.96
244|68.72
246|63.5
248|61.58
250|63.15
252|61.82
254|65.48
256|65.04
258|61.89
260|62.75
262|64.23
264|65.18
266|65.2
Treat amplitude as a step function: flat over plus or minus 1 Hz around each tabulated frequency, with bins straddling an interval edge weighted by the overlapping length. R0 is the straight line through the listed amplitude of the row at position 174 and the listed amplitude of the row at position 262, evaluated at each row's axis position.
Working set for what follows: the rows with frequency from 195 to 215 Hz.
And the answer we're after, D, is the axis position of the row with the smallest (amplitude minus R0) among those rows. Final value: 196 Hz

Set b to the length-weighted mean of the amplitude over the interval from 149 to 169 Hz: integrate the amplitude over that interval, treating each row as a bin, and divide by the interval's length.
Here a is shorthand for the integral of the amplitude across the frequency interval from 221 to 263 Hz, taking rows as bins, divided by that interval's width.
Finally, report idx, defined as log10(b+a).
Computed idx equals 2.12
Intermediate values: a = 67.0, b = 65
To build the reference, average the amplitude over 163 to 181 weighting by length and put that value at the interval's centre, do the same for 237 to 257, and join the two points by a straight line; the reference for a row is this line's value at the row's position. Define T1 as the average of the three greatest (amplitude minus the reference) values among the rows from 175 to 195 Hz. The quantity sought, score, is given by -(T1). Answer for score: -2.5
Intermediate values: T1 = 2.5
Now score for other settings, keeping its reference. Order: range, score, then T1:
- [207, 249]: -7.3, 7.3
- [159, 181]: -3.1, 3.1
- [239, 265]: -2.0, 2.0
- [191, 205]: 0.8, -0.8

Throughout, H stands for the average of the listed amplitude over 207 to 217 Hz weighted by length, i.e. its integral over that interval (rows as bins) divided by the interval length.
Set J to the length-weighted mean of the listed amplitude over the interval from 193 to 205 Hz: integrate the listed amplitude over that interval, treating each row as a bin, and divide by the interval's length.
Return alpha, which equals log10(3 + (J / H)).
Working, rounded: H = 66.6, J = 66.9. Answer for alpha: 0.603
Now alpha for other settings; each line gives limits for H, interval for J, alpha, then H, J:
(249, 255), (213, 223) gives 0.607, 63.5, 66.4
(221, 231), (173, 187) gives 0.607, 68.7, 72.1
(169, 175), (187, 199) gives 0.596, 71.8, 68.0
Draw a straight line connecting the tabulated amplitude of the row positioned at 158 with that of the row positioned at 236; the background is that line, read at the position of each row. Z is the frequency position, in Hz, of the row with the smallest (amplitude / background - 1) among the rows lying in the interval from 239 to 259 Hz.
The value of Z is 258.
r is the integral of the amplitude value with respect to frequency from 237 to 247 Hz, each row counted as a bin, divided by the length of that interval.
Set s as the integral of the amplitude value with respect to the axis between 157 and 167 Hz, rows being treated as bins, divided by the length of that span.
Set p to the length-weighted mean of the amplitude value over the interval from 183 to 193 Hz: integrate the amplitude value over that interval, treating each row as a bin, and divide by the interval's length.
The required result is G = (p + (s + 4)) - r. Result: 72.1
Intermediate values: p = 69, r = 68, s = 66.5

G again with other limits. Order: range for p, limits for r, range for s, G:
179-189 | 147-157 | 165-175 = 83.1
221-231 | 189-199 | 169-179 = 78.0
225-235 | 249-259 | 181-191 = 82.4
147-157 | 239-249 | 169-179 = 73.1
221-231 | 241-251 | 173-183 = 81.2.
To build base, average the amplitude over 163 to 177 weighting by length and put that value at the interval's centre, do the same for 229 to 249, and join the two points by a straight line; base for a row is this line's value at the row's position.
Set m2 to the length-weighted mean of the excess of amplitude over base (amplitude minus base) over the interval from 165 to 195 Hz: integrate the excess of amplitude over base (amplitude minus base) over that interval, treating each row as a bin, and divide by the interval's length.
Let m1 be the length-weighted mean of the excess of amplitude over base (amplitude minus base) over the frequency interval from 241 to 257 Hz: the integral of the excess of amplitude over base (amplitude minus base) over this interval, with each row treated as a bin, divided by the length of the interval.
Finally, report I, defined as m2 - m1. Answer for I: 4.5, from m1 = -4.2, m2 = 0.3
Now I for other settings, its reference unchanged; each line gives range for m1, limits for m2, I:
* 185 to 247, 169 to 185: 3.1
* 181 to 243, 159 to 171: -2.3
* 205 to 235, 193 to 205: -2.1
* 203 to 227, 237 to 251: 0.1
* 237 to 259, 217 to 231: 2.3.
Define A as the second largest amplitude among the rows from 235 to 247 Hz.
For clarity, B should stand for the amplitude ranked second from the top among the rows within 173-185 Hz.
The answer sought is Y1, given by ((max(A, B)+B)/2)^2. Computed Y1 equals 5488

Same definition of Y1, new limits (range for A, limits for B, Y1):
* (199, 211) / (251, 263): 4440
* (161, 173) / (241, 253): 4564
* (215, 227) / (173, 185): 5488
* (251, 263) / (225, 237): 5534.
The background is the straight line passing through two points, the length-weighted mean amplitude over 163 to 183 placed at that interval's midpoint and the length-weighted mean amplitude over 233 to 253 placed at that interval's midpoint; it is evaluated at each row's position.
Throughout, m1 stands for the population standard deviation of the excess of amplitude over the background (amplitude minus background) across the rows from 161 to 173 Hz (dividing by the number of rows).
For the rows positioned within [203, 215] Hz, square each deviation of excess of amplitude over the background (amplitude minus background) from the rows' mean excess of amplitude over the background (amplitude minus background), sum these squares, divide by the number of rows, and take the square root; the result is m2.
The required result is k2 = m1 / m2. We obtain 1.3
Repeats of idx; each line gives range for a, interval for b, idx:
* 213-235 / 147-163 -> 2.12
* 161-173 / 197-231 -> 2.13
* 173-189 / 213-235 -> 2.15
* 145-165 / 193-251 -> 2.12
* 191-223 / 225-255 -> 2.13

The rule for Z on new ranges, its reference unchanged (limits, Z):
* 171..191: 186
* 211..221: 220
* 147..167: 154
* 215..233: 222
